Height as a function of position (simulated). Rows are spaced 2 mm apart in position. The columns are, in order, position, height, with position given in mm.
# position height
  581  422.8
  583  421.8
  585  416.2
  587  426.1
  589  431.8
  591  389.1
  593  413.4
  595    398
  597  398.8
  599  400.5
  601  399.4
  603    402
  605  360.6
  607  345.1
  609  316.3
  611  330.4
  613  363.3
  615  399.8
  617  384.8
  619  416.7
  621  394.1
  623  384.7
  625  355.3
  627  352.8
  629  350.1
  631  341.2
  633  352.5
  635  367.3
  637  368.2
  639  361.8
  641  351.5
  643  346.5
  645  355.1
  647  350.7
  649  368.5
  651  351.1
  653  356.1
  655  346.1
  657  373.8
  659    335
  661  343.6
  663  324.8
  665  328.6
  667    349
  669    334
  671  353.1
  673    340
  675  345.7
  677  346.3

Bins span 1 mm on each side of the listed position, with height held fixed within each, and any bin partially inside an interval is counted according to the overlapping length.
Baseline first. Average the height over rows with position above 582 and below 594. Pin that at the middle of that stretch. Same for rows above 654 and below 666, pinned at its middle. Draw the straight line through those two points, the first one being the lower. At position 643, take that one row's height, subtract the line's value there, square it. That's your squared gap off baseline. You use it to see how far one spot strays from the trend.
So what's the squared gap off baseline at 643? 170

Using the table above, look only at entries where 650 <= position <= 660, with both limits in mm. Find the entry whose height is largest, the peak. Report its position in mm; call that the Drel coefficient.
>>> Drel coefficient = 657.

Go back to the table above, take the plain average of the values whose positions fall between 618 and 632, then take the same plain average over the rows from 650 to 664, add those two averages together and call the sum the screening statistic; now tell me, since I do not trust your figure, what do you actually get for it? 718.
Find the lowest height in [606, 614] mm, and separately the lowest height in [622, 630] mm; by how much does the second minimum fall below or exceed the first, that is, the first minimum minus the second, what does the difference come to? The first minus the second -34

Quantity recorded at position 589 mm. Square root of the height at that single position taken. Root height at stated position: 20.8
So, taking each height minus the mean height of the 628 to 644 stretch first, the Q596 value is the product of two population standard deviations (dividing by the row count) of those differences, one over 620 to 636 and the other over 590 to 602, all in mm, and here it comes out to 123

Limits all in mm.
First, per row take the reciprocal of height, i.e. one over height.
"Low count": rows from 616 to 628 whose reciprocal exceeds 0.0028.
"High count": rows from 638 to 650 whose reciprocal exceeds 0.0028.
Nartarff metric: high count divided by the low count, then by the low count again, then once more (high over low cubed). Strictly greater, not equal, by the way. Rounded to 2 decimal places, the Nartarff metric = 0.50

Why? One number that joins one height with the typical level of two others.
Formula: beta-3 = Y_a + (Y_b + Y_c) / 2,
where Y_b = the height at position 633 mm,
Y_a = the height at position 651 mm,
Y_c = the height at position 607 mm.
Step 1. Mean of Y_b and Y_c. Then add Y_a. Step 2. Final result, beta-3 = 700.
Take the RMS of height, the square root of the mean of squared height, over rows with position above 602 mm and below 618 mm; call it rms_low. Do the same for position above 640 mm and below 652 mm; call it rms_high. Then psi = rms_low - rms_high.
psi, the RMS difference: 10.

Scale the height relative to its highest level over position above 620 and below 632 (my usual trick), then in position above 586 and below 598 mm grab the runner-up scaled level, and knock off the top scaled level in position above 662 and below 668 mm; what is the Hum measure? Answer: 0.20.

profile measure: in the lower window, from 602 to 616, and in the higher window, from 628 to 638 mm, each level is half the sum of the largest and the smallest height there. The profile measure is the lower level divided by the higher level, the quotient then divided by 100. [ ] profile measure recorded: 0.0101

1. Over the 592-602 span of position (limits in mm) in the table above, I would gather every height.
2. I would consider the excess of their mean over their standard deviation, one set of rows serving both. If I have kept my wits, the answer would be 396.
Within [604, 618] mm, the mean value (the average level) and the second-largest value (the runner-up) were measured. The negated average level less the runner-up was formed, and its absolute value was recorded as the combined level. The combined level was 742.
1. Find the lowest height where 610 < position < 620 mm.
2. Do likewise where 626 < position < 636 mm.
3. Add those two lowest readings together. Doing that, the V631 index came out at 672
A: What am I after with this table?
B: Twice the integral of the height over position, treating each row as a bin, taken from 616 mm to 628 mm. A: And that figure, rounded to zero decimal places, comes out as 9154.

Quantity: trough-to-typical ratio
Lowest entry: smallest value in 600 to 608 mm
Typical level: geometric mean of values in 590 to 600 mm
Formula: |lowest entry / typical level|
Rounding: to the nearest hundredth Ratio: 0.86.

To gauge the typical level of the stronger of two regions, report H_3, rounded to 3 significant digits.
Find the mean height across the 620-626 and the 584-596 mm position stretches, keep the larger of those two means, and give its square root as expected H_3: 20.3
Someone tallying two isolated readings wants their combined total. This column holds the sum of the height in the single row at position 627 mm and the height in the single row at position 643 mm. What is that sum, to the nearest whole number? 699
